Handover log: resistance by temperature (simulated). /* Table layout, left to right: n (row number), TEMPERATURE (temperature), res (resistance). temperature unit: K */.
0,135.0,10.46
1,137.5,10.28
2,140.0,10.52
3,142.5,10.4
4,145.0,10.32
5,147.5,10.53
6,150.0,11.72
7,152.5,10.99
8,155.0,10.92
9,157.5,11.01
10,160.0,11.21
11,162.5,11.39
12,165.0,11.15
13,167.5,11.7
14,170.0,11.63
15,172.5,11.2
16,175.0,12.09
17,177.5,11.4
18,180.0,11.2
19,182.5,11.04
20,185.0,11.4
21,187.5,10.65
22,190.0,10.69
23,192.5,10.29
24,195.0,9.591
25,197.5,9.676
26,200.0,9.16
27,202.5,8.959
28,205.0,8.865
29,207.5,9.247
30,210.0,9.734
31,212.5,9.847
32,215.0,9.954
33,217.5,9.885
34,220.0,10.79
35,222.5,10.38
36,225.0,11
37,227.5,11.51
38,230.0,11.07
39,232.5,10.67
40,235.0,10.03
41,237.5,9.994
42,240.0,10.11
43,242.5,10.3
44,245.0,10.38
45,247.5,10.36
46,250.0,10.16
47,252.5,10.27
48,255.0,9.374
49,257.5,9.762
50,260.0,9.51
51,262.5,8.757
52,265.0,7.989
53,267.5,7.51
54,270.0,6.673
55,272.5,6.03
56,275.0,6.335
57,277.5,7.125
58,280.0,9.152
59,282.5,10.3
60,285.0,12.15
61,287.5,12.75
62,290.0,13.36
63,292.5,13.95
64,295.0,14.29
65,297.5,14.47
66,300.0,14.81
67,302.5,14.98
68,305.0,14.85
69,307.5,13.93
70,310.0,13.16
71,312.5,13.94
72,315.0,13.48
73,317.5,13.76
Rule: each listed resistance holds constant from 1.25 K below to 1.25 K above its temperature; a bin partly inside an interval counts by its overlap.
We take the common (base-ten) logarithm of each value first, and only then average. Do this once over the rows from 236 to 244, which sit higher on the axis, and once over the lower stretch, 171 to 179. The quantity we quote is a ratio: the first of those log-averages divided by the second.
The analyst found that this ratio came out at 0.95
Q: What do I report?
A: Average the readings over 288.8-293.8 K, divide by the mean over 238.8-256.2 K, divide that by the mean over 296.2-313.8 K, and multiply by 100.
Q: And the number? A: 9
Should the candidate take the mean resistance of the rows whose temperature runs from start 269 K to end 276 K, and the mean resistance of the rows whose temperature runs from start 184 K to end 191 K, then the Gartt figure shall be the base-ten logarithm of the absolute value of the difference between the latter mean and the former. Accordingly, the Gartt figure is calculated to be 0.66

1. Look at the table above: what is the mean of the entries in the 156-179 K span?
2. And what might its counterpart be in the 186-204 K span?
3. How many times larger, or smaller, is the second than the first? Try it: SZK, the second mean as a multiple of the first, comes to 0.86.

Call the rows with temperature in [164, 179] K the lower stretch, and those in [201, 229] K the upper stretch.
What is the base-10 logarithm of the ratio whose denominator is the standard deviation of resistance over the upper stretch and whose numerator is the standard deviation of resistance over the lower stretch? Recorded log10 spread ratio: -0.4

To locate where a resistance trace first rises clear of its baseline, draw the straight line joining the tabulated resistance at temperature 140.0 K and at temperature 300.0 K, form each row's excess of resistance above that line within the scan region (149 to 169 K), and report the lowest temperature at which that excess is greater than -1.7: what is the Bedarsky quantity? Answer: 150.0 K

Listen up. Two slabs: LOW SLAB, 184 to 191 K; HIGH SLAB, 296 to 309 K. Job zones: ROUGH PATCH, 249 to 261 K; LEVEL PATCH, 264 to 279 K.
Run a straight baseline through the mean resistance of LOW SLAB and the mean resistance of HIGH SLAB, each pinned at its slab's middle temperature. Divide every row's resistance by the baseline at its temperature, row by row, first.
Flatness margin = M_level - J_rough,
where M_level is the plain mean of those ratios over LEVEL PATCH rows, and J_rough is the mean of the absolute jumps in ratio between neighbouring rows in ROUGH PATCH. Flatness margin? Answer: 0.48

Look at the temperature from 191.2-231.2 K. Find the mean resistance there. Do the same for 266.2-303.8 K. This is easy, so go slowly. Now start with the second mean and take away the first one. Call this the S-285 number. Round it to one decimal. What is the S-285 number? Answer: 0.9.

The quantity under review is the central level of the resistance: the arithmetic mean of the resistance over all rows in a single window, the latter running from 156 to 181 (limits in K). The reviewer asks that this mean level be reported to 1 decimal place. 11.4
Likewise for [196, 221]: 9.6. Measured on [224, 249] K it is 10.5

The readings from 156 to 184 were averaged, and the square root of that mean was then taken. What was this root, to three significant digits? 3.37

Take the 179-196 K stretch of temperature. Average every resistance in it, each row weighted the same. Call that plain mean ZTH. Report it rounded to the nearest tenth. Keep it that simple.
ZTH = 10.7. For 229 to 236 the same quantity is 10.6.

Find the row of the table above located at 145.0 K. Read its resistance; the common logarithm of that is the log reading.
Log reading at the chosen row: 1.01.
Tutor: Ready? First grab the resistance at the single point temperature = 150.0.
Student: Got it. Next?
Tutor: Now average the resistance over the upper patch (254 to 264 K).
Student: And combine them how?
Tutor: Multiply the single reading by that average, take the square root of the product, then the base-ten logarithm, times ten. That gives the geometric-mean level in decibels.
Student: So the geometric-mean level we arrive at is 10.2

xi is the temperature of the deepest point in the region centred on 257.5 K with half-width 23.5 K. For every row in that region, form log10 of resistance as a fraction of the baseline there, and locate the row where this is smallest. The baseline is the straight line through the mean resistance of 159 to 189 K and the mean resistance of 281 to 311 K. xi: 272.5 K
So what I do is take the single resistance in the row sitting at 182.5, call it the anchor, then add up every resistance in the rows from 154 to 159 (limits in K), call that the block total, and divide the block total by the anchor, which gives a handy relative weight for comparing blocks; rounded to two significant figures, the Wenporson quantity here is 2.0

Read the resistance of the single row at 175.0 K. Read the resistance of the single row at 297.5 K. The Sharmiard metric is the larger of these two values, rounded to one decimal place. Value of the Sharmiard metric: 14.5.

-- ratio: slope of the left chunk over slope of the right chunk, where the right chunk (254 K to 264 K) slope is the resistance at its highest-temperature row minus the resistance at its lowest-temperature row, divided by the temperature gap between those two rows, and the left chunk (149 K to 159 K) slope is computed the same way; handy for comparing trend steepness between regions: 1.2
